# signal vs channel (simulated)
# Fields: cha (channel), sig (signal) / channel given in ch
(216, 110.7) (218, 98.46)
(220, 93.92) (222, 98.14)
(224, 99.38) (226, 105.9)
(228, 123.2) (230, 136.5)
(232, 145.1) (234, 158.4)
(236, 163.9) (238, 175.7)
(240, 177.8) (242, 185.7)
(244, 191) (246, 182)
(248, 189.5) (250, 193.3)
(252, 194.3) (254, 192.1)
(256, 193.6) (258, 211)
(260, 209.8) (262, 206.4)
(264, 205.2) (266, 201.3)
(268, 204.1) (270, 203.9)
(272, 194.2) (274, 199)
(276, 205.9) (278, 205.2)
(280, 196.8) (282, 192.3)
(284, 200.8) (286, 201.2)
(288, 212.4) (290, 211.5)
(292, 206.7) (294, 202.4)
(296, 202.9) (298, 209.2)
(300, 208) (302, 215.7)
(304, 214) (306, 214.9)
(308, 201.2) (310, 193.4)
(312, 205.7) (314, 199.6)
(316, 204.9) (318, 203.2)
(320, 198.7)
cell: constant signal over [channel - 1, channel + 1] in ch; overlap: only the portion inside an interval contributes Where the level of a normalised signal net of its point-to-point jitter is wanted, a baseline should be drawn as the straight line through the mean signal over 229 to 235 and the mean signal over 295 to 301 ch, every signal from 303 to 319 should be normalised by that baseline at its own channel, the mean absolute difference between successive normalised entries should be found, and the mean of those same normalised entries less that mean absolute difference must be 0.90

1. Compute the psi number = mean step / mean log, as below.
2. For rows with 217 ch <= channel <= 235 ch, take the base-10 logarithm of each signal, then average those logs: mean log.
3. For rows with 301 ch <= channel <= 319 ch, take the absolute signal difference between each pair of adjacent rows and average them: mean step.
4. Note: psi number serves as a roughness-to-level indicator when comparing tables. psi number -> 3.00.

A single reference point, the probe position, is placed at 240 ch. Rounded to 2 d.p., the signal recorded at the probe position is 177.80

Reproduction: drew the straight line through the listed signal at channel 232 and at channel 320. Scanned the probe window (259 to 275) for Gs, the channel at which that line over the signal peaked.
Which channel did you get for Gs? 272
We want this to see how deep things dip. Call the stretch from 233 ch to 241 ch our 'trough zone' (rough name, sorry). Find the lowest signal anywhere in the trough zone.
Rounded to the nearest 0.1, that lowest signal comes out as 158.4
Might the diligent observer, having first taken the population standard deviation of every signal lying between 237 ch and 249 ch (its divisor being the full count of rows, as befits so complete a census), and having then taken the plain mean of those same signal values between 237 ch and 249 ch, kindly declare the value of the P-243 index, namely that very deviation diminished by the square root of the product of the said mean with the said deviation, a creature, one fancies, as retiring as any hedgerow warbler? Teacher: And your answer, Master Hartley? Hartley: -27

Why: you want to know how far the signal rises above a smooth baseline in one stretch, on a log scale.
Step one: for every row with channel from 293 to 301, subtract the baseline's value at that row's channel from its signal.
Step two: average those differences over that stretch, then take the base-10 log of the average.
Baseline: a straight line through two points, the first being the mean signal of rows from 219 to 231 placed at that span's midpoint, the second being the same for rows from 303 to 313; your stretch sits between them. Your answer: 1.10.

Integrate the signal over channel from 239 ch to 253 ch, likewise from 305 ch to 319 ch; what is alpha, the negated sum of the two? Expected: -5473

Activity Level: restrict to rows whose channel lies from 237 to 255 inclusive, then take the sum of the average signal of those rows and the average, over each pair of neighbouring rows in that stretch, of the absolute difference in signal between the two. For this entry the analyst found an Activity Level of 192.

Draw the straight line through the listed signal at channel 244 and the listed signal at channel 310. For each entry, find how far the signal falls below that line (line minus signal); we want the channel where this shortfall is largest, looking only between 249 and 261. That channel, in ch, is 254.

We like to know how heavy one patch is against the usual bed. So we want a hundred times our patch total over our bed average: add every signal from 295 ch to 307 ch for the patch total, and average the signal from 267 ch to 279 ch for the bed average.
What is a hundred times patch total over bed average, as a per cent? 626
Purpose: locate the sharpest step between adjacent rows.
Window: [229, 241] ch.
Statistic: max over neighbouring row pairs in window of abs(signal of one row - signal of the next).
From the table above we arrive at 13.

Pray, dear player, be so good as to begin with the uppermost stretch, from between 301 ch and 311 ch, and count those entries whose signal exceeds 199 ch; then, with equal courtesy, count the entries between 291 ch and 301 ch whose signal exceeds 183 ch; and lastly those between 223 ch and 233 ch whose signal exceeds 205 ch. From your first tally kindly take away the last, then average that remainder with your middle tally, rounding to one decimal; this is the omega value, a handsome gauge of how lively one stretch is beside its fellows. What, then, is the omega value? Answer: 4.5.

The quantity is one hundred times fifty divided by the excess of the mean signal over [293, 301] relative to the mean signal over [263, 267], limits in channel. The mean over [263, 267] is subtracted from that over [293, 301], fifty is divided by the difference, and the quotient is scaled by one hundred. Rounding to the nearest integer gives 2105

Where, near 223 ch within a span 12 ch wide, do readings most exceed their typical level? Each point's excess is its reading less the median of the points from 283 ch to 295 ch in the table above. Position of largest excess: 228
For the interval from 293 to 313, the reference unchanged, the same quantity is 302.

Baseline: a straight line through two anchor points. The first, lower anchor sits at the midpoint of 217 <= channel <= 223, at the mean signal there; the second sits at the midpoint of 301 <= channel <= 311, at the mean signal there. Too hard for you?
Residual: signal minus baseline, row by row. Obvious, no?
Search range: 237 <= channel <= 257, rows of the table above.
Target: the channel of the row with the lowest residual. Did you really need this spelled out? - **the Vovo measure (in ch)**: 256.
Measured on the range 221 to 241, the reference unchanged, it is 224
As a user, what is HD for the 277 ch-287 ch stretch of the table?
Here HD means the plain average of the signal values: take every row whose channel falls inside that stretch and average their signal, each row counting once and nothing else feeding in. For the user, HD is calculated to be 199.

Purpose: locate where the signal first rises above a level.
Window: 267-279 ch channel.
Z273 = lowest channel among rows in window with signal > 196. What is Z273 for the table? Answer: 268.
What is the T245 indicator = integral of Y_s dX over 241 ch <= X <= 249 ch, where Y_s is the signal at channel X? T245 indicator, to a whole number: 1496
